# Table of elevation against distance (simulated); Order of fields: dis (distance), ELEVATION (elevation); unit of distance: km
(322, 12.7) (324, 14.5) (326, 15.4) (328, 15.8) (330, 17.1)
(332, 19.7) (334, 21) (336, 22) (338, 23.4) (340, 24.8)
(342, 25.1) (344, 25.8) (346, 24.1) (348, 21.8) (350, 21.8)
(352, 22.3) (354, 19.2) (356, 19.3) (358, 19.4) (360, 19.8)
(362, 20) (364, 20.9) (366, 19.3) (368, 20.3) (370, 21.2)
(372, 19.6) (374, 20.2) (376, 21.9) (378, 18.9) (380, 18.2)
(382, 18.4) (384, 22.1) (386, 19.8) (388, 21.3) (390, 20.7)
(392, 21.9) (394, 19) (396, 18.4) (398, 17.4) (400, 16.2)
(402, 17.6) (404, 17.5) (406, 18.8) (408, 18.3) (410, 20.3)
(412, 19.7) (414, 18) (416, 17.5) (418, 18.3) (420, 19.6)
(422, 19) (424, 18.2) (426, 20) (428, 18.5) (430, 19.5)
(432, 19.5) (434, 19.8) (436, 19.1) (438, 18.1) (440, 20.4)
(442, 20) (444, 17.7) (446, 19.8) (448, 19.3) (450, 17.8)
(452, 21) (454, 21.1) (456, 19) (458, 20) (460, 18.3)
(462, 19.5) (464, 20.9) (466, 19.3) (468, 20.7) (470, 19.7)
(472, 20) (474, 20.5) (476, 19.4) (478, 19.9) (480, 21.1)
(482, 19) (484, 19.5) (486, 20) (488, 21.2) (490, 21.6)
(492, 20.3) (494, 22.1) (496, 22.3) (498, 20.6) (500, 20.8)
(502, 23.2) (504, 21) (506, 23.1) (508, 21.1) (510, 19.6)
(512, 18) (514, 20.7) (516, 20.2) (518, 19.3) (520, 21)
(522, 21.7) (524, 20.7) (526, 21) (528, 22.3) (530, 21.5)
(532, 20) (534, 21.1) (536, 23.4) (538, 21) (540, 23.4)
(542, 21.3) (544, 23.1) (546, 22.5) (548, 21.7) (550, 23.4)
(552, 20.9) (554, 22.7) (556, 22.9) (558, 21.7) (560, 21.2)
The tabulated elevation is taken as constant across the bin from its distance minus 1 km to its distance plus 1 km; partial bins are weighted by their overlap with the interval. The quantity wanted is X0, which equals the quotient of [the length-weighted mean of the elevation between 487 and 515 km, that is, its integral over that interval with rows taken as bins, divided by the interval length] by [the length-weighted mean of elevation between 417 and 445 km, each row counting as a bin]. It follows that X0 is 1.10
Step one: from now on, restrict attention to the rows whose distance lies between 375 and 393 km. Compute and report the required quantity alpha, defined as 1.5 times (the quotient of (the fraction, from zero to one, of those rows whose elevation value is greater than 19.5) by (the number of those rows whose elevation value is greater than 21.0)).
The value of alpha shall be 0.25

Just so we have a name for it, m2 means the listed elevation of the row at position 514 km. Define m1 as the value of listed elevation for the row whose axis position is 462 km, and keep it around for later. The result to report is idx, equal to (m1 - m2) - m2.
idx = -22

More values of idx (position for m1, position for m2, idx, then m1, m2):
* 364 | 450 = -15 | 20.9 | 17.8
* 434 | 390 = -22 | 19.8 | 20.7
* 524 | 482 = -17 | 20.7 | 19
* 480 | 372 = -18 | 21.1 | 19.6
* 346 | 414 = -12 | 24.1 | 18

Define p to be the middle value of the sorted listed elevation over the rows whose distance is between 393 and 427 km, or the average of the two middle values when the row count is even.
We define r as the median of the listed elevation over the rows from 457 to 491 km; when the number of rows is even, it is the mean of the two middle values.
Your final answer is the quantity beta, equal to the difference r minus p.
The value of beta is 1.7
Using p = 18.3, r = 20.0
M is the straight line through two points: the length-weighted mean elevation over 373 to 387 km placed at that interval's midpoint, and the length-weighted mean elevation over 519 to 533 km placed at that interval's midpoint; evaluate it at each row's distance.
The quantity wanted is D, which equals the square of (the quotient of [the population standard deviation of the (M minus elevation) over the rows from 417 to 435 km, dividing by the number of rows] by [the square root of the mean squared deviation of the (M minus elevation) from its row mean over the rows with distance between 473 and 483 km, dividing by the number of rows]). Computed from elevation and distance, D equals 0.7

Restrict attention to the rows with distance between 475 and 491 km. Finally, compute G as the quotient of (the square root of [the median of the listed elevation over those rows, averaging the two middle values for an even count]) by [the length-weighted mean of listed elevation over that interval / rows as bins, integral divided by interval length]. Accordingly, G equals 0.221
